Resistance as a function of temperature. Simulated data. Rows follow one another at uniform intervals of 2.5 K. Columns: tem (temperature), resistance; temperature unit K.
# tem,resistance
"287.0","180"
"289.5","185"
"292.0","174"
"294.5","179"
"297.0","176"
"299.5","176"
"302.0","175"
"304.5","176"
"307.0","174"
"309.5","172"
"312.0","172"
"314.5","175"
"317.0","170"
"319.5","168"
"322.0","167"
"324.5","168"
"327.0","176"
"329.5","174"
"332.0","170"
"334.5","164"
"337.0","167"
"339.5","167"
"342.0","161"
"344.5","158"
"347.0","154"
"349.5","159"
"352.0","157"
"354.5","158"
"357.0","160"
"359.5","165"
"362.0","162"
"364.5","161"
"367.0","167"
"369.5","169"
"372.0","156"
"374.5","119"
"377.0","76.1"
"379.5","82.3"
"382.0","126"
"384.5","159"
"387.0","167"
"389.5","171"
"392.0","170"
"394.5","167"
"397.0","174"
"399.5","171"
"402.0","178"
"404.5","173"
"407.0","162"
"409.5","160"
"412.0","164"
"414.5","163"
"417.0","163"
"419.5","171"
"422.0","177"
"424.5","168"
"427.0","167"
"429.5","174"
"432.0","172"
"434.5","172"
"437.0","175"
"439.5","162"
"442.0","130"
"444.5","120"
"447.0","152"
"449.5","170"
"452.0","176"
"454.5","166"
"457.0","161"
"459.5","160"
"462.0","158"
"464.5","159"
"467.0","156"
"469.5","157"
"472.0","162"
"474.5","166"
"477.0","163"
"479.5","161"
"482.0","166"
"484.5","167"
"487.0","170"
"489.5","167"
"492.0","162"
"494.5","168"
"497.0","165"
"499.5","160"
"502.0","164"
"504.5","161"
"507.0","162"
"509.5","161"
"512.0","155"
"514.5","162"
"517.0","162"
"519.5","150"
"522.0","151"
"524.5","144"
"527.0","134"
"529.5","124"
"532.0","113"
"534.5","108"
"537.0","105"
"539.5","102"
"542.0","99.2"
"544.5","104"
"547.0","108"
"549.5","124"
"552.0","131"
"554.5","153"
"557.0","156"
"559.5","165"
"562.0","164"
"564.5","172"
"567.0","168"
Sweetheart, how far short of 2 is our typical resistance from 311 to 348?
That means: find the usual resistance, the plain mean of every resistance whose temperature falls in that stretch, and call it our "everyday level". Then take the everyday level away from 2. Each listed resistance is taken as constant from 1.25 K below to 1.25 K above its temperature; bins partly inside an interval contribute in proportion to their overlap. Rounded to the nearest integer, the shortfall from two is -165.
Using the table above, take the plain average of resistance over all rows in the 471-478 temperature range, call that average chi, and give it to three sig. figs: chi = 164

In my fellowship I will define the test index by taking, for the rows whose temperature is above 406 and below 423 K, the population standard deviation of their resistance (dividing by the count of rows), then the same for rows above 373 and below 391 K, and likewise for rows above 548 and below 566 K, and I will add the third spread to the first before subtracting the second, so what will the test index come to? -14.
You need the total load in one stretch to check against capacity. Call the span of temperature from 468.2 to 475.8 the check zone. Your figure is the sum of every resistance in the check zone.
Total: 485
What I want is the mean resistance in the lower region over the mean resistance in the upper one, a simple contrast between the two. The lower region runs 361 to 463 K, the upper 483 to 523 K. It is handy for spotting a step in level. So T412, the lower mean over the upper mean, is 0.98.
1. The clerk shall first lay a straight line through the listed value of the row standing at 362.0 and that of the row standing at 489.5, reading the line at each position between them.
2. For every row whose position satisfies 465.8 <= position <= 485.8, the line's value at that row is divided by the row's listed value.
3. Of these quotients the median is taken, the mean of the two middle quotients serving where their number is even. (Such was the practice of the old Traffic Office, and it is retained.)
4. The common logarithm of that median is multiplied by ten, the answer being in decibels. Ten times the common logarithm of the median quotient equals 0.10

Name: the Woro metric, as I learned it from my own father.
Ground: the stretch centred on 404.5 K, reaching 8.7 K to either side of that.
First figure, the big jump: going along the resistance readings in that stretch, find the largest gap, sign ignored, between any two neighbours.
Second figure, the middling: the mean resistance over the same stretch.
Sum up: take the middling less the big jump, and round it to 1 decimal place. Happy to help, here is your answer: 157.9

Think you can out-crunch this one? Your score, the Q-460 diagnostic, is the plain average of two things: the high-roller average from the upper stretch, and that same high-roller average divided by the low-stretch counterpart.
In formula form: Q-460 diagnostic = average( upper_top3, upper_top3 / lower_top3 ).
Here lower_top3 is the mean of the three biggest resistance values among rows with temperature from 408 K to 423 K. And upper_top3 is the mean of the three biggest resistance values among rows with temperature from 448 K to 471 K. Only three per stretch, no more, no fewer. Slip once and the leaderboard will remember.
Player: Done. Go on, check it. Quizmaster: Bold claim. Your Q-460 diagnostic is 85.8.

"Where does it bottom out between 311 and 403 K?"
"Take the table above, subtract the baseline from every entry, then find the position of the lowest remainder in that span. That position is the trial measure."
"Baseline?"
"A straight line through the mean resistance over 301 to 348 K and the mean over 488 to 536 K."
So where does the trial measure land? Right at 377.0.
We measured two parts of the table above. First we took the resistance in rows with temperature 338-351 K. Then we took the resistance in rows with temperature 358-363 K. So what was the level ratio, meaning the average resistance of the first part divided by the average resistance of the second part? 0.98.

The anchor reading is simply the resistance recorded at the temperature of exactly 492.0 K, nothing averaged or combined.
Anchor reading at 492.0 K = 162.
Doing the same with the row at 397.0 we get 174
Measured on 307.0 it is 174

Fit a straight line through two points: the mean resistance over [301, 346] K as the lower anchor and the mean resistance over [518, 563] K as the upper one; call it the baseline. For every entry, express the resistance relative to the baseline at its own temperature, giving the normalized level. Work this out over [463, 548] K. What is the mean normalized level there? 1.08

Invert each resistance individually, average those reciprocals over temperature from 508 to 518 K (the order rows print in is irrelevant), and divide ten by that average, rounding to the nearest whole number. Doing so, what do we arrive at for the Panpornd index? 1599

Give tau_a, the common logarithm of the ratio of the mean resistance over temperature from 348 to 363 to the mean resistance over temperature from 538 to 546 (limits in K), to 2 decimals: 0.20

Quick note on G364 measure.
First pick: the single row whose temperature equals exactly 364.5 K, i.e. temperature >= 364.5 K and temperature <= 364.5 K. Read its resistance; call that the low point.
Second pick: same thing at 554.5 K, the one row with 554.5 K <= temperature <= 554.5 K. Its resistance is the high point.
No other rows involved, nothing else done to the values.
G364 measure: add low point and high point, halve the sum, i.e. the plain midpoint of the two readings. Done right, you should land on 157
